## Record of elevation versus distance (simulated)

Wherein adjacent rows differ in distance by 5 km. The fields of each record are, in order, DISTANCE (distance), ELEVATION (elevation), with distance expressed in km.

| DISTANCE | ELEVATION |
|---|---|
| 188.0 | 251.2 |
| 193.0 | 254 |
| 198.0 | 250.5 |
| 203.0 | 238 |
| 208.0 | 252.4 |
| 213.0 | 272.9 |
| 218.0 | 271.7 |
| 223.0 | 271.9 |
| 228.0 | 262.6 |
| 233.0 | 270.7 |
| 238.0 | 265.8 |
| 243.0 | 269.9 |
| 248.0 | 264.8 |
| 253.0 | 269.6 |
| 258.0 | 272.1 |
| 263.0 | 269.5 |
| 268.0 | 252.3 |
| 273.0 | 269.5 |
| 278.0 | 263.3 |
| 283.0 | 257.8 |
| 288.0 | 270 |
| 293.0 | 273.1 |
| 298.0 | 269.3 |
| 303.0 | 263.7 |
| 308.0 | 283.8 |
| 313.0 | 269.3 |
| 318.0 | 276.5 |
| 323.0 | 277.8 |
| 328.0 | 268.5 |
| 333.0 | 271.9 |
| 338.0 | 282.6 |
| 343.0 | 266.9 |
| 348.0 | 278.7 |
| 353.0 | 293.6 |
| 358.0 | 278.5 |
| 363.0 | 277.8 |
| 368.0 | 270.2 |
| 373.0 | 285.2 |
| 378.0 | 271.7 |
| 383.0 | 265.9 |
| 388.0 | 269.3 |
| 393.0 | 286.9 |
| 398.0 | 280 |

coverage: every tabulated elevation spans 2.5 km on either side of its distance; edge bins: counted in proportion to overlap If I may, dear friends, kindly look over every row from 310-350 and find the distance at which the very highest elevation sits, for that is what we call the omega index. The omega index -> 338.0 km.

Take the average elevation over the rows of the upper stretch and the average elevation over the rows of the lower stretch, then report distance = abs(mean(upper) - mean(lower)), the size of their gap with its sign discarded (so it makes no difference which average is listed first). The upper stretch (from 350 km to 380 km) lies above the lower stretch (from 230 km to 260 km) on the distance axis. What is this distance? 11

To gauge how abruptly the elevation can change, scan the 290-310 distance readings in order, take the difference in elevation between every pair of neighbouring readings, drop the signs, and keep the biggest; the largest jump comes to 20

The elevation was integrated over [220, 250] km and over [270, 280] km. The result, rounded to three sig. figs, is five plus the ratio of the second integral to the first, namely 5.33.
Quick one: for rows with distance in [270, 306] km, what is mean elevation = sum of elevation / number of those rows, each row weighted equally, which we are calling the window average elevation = 266.7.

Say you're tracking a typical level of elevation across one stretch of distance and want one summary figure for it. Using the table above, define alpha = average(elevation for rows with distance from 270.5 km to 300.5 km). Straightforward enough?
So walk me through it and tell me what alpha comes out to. 267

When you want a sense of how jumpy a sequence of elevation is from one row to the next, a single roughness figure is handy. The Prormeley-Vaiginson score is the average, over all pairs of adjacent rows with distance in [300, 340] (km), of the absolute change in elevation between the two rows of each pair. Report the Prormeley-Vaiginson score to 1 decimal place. 9.5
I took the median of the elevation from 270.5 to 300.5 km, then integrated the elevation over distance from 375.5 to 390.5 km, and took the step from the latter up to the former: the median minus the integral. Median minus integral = -3765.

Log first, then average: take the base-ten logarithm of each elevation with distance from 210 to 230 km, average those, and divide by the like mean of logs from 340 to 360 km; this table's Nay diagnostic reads 0.994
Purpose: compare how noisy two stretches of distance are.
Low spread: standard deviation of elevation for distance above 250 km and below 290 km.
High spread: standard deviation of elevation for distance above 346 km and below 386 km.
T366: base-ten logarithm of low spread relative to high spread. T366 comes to -0.09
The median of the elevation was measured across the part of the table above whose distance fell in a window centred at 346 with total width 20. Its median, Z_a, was 281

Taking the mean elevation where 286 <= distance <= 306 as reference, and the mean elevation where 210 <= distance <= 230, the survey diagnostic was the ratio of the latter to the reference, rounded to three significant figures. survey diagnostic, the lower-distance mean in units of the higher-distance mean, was 1.00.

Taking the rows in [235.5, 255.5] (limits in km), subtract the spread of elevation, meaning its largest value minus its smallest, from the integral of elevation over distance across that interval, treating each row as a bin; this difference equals 5345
